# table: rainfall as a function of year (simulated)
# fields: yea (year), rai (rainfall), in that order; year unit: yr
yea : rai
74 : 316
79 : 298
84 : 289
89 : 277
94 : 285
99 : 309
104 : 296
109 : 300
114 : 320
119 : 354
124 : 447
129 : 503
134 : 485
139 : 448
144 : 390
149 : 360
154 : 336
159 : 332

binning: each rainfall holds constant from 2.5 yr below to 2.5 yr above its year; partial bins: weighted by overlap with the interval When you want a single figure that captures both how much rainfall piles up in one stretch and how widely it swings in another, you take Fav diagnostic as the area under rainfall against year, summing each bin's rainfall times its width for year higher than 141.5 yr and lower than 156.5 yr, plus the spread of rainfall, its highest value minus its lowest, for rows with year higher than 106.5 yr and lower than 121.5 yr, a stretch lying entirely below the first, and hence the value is 5484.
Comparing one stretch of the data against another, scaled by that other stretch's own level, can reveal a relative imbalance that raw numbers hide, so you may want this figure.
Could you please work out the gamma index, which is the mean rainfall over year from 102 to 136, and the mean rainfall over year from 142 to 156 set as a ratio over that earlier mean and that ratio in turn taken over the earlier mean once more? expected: 0.0024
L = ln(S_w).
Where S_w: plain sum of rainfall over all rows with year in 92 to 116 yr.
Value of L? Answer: 7.32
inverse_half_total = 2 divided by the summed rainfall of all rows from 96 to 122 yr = 0.0013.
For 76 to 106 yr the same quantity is 0.0011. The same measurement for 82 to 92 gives 0.0035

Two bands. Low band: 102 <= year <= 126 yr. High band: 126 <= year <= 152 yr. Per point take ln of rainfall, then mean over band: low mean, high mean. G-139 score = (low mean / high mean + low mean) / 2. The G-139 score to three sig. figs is 3.39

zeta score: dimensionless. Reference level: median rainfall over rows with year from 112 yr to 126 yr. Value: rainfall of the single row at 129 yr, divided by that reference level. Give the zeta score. 1.4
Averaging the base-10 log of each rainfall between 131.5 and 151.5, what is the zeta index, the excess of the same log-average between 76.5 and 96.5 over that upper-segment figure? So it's -0.16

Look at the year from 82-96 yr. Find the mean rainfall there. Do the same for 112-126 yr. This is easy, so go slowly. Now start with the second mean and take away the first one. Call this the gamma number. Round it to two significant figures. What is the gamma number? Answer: 90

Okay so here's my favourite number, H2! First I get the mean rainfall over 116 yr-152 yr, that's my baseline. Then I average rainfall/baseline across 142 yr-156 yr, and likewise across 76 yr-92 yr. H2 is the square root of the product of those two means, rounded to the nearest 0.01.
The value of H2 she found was 0.76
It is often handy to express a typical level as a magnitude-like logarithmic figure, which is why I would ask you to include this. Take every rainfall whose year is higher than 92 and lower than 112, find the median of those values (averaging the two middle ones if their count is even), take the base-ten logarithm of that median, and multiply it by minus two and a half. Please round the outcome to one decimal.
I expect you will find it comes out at -6.2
